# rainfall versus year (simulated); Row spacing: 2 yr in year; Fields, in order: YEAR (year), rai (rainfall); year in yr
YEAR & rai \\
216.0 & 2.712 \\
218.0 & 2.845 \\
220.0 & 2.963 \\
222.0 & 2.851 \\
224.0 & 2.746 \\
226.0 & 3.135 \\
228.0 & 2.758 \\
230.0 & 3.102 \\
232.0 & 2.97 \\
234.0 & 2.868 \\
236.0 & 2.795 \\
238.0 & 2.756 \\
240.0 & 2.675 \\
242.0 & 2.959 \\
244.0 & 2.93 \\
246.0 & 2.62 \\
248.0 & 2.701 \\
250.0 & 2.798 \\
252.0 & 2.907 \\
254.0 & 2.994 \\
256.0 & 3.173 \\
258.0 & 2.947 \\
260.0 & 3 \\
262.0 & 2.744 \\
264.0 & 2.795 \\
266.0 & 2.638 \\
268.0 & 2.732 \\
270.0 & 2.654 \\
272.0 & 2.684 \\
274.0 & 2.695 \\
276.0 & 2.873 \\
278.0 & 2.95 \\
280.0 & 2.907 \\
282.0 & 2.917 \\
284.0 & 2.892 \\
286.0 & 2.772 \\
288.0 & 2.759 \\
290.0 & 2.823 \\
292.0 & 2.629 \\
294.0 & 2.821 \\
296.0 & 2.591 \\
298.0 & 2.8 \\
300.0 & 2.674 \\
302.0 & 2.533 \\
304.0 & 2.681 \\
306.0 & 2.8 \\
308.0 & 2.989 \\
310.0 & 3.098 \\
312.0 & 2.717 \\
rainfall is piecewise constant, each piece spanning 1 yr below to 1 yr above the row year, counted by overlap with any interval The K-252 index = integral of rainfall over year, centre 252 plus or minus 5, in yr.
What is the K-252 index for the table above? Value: 29.1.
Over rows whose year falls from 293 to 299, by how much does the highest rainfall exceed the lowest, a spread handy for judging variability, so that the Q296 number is 0.23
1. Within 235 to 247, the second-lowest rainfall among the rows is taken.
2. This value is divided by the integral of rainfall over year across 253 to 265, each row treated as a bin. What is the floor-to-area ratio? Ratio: 0.0758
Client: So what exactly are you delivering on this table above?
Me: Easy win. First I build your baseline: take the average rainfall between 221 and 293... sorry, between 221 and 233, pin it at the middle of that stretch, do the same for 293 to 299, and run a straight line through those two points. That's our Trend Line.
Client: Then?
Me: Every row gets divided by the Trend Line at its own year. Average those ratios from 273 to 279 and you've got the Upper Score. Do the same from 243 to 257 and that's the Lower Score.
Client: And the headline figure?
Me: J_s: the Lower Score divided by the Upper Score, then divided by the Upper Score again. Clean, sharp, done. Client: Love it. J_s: 0.97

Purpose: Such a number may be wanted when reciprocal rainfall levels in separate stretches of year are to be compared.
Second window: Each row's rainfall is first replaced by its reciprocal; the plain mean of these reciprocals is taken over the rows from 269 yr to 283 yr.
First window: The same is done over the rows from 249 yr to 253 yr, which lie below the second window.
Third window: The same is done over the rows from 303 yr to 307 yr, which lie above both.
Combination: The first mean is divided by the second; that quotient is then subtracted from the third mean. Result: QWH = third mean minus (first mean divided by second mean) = -0.619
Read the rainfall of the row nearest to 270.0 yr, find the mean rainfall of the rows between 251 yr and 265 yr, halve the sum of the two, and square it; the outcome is 7.8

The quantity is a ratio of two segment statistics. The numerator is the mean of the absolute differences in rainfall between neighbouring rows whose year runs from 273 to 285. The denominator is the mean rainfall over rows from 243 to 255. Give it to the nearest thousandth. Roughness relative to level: 0.024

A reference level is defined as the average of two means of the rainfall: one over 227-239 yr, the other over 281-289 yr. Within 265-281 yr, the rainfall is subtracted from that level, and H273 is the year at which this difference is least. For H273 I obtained 278.0 yr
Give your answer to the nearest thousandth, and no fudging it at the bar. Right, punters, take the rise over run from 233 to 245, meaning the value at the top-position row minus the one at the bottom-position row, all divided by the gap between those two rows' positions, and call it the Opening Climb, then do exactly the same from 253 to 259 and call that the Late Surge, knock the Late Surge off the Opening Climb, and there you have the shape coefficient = 0.018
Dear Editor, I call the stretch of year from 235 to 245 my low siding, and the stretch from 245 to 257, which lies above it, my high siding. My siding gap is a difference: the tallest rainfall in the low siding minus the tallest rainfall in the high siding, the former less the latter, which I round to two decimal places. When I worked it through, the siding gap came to -0.21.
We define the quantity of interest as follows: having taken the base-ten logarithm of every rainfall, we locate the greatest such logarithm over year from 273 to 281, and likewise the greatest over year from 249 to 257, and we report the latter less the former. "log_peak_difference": 0.032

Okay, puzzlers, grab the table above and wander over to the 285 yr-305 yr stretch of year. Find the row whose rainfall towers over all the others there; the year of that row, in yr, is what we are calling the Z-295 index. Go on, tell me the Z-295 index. 290.0 yr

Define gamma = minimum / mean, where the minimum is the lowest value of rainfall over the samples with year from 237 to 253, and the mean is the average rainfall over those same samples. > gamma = 0.938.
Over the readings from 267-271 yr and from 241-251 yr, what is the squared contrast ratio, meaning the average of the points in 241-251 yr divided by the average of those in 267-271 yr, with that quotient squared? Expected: 1.08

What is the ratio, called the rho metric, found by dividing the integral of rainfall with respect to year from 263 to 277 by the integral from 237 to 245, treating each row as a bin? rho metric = 1.7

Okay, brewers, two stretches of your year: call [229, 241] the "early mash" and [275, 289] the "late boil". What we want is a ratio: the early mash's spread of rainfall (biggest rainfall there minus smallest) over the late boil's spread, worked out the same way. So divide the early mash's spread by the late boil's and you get 2.2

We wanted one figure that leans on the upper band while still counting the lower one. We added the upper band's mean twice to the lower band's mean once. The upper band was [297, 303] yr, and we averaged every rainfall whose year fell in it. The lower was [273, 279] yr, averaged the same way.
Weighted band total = 8.18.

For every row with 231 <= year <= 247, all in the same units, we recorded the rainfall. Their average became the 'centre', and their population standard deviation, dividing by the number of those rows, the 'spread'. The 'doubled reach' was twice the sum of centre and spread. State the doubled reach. 5.89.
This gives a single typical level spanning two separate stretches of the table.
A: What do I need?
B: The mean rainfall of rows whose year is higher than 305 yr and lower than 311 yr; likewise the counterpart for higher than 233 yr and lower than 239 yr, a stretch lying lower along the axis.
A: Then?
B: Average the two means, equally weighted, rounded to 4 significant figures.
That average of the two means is 2.884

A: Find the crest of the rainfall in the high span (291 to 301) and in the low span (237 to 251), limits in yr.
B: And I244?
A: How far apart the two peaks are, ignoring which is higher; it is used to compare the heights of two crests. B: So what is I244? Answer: 0.138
